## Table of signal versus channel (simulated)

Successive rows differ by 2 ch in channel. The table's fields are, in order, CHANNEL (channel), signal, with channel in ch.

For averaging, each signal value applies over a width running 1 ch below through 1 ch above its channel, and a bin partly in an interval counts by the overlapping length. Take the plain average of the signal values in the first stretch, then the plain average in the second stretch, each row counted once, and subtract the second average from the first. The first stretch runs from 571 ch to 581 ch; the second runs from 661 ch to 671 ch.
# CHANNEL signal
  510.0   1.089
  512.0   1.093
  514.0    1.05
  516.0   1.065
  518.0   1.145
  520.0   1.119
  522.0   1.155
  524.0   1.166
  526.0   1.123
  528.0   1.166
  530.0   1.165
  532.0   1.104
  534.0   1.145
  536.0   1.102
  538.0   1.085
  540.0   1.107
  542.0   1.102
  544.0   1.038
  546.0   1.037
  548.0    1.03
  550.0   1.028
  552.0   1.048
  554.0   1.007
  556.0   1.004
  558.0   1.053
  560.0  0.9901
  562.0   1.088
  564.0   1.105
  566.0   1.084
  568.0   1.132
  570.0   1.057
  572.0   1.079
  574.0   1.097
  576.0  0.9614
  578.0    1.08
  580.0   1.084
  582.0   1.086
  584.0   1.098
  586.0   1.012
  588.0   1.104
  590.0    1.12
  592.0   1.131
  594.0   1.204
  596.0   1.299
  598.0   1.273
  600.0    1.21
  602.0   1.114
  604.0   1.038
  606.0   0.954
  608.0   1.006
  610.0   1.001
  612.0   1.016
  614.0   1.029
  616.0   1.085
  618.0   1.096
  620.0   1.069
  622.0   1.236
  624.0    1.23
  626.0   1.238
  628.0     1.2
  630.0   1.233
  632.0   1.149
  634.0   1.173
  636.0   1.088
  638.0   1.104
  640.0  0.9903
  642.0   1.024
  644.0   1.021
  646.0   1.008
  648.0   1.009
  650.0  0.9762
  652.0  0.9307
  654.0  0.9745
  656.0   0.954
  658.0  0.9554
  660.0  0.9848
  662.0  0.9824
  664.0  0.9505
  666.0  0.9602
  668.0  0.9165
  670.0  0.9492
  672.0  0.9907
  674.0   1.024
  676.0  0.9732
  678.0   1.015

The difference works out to 0.11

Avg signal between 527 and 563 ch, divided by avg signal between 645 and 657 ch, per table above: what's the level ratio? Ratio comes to 1.10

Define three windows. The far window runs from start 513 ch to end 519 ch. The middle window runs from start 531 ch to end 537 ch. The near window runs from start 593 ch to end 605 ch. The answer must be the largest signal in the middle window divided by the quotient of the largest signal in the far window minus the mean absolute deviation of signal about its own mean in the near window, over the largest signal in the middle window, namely 1.23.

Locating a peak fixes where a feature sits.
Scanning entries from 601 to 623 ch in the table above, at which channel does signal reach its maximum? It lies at 622.0 ch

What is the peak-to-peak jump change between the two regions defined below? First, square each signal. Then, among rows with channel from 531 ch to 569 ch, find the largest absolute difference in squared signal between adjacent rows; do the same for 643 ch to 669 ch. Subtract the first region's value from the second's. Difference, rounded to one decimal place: -0.1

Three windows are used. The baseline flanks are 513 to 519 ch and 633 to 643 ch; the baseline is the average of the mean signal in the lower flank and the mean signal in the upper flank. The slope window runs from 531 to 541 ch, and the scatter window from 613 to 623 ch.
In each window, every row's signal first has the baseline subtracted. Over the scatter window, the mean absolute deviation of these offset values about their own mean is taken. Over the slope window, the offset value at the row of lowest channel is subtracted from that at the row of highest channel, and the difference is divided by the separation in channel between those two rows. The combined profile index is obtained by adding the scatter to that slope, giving 0.054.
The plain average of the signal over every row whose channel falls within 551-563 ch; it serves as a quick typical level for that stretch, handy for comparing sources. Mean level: 1.03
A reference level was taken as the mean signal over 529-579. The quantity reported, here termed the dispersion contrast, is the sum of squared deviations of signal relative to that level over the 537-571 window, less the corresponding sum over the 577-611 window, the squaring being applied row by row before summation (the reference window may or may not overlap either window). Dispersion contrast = -0.141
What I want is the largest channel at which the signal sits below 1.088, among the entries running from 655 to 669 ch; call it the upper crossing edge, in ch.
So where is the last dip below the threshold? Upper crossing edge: 668.0 ch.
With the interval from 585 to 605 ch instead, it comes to 604.0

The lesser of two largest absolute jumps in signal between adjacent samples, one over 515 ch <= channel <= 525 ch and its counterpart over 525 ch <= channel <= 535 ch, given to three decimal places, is 0.061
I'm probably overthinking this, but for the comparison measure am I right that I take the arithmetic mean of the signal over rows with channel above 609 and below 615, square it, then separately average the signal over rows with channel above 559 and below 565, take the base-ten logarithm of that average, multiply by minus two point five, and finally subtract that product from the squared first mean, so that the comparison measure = 1.10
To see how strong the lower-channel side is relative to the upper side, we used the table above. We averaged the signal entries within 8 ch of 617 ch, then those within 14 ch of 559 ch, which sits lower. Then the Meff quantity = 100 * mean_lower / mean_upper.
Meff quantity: 96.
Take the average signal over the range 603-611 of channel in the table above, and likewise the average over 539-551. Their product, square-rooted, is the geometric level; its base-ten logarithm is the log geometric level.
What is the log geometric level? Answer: 0.012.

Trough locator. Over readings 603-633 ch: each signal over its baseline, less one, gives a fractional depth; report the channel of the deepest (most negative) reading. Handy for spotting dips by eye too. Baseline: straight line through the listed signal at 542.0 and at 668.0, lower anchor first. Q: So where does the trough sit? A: 606.0 ch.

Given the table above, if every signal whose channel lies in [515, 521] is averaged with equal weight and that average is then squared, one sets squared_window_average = 1.23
